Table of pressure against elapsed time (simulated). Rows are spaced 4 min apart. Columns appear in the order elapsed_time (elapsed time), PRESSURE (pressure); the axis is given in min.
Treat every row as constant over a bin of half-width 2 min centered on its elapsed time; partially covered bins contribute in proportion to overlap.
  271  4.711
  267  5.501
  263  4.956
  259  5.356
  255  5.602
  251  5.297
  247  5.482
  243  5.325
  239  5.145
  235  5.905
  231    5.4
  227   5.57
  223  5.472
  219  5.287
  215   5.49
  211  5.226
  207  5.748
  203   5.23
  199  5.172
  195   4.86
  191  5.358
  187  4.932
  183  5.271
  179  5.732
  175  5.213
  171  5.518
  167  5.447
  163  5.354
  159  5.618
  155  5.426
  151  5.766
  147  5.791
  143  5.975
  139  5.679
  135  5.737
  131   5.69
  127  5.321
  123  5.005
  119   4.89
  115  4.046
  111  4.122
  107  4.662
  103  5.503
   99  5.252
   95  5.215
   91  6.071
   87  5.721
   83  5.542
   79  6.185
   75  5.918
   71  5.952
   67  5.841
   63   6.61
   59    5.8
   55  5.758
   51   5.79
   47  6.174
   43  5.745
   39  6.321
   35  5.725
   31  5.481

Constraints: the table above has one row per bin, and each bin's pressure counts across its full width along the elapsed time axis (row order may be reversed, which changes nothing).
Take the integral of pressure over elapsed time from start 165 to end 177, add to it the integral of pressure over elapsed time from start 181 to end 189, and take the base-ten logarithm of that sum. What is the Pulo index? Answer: 2.0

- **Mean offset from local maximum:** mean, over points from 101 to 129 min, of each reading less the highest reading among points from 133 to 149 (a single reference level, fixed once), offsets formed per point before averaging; -1.18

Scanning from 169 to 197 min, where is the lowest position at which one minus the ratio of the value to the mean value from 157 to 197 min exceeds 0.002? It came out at 175 min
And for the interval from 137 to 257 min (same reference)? 175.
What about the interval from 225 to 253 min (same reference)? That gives 239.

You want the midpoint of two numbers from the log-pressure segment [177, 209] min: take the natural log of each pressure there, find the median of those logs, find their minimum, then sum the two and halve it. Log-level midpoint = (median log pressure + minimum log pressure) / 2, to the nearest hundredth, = 1.62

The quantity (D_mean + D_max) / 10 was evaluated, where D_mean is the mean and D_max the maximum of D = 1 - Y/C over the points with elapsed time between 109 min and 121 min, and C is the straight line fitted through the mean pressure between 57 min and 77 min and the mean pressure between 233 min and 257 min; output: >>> 0.057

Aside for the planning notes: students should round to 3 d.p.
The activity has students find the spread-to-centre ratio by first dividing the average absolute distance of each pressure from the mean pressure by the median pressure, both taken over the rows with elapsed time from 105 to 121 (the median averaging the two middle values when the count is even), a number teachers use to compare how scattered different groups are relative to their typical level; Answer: 0.079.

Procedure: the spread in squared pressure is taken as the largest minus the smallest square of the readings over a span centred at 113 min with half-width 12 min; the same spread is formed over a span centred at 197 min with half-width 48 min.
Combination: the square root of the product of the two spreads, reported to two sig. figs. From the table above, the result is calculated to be 13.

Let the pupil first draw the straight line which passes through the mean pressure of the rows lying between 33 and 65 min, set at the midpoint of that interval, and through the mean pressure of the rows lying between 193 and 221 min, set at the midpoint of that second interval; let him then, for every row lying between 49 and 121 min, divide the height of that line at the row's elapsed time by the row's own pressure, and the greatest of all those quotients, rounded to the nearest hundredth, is 1.41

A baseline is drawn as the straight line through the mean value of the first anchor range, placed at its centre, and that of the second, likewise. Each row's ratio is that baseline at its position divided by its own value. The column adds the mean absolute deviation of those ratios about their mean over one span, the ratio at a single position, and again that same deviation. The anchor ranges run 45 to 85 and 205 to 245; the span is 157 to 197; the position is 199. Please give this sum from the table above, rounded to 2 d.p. 1.15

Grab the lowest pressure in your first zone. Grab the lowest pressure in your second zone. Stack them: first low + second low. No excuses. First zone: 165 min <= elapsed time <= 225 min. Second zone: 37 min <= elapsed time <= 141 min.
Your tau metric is 8.9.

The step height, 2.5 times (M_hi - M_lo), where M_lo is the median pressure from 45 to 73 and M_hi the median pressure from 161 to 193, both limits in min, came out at -1.2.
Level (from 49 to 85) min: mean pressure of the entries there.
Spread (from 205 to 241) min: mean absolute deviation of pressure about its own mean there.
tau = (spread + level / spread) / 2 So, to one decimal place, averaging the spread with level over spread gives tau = 16.2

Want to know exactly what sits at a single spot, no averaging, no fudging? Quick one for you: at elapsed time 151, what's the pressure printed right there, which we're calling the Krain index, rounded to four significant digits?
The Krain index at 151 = 5.766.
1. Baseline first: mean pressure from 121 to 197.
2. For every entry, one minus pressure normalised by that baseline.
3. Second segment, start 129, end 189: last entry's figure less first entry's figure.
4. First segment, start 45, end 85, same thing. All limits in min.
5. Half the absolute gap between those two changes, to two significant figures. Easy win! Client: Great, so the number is 0.012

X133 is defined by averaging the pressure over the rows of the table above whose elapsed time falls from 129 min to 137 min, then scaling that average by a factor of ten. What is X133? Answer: 57.1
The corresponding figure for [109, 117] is 40.8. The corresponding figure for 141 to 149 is 58.8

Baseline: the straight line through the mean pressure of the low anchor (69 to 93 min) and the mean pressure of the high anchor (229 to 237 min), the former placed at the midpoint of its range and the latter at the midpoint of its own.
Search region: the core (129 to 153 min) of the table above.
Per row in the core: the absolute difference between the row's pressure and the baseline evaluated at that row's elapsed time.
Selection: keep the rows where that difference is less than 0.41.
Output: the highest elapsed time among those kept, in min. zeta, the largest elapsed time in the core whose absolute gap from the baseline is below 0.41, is 151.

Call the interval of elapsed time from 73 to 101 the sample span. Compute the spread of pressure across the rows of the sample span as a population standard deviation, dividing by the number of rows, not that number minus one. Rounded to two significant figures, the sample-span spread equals 0.35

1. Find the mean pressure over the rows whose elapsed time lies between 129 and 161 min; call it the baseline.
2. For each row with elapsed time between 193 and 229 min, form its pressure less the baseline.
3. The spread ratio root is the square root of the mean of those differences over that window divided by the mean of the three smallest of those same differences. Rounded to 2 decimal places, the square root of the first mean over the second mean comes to 0.77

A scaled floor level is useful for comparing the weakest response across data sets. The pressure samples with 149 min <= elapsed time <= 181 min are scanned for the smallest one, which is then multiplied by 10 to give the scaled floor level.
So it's 52.1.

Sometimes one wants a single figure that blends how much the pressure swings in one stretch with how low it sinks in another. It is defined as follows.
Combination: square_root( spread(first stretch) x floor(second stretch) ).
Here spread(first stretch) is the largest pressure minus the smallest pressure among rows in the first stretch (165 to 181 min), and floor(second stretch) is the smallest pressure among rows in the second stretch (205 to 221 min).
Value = 1.6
